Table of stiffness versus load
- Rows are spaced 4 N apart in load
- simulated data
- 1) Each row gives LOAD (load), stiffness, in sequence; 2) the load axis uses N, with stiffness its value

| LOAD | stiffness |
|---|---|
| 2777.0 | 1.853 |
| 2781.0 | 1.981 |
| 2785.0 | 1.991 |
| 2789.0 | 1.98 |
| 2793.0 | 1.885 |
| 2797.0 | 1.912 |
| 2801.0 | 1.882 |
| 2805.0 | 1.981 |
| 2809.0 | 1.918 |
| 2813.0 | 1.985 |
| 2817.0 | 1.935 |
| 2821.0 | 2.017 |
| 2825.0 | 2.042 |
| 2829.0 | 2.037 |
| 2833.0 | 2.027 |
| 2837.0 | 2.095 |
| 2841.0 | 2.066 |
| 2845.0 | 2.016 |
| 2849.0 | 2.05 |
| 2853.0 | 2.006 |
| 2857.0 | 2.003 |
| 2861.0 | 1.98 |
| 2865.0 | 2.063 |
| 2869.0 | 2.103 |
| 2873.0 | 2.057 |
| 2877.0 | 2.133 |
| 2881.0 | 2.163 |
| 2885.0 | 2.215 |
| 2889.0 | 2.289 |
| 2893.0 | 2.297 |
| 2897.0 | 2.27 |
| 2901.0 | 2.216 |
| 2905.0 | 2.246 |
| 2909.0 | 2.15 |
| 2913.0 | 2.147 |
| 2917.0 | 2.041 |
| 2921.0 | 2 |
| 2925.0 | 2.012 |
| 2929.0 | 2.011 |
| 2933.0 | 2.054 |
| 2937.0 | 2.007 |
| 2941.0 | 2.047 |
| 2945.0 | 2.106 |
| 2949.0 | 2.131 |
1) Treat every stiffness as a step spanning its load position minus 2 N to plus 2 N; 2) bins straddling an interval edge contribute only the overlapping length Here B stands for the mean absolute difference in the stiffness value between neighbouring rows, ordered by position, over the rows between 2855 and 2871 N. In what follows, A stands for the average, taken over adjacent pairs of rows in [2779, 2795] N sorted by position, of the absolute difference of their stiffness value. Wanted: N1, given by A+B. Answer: 0.087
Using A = 0.04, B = 0.049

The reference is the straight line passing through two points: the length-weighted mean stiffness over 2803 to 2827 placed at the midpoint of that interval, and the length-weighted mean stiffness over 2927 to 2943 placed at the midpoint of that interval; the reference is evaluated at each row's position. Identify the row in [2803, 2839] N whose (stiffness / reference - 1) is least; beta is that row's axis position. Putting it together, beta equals 2809.0 N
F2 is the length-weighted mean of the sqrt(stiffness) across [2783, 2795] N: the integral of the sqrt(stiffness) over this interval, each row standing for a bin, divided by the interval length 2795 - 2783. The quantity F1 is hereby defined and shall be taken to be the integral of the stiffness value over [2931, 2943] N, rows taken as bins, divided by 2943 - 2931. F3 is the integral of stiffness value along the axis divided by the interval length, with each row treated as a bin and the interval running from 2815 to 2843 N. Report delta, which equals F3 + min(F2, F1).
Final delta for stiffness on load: 3.43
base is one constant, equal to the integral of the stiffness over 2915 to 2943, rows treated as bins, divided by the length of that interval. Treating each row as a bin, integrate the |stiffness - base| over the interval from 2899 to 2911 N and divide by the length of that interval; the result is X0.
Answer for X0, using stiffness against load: 0.18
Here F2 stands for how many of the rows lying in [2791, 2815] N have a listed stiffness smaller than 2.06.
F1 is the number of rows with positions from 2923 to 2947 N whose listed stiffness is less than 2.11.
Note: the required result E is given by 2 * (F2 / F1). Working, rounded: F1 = 6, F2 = 6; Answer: 2.0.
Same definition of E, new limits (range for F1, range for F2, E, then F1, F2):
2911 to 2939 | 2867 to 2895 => 0.3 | 6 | 1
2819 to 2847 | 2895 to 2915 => 0.0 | 7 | 0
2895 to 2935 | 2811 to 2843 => 2.4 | 5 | 6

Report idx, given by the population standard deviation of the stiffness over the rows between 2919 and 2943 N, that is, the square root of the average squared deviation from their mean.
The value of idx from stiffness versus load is 0.02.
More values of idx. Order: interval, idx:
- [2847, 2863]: 0.03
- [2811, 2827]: 0.04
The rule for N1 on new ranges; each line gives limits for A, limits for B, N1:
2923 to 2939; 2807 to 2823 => 0.097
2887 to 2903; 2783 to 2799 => 0.074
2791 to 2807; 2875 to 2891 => 0.104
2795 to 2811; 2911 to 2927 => 0.117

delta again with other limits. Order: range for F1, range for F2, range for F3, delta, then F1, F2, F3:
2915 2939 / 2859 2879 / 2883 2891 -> 3.69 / 2.02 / 1.44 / 2.25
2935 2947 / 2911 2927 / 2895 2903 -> 3.67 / 2.05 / 1.43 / 2.24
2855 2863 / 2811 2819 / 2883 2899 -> 3.67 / 1.99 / 1.40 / 2.27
